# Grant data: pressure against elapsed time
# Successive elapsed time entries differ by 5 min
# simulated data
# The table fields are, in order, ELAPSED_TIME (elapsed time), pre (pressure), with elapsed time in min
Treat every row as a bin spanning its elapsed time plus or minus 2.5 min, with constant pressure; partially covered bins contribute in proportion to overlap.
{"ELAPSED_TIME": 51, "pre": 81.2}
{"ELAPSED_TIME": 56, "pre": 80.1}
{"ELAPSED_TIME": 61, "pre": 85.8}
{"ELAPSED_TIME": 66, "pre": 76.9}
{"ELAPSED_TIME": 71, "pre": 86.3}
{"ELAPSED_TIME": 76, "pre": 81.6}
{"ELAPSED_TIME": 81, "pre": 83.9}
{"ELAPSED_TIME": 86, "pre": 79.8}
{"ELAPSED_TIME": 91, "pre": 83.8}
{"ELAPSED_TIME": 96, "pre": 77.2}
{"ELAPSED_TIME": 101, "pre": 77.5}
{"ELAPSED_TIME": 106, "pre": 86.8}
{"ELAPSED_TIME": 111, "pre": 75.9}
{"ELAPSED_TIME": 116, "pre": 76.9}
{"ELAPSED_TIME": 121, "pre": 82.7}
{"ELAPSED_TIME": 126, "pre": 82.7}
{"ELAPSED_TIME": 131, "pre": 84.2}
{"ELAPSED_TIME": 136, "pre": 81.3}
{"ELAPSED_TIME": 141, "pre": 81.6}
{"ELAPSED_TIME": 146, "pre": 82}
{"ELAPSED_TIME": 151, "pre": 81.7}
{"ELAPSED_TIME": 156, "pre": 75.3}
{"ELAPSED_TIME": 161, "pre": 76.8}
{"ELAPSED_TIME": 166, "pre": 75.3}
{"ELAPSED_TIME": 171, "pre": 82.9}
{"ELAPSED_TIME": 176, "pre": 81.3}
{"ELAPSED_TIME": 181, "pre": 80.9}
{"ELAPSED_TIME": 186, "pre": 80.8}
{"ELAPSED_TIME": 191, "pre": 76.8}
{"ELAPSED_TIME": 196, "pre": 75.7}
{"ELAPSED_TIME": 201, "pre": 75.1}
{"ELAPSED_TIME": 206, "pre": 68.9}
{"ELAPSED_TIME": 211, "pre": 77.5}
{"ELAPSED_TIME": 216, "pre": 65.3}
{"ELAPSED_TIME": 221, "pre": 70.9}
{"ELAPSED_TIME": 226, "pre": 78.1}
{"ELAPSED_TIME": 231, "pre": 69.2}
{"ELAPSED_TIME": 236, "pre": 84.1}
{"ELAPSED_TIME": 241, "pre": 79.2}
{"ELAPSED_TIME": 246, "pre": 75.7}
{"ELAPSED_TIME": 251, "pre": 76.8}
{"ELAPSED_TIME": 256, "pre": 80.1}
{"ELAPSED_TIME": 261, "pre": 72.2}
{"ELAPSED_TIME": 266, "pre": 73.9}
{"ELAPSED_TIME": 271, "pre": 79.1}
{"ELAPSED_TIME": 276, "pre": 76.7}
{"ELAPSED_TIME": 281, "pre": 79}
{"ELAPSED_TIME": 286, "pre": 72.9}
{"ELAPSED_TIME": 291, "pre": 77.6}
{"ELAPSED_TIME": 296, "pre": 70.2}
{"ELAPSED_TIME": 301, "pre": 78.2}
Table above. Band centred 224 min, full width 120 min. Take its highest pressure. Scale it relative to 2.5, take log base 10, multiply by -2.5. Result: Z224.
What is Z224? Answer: -3.817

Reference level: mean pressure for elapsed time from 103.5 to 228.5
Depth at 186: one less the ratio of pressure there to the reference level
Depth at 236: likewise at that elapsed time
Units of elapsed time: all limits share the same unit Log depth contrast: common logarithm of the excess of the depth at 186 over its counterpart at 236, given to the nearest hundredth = -1.38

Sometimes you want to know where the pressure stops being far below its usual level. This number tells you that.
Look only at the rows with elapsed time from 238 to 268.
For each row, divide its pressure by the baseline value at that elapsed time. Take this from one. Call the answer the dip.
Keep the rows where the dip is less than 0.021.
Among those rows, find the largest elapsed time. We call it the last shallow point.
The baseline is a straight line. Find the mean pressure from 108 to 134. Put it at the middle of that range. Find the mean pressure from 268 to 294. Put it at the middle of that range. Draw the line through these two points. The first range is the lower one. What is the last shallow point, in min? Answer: 256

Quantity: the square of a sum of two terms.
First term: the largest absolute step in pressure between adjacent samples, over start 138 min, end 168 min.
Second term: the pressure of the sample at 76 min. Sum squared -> 7744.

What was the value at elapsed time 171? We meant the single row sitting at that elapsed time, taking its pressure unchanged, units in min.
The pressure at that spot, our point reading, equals 82.9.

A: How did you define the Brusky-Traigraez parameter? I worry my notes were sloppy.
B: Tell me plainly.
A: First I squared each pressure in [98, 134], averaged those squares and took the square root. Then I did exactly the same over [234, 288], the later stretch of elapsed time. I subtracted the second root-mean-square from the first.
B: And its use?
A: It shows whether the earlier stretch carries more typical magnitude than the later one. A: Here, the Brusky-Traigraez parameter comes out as 3.7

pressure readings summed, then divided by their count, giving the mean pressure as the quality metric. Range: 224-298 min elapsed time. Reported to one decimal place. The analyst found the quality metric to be 76.3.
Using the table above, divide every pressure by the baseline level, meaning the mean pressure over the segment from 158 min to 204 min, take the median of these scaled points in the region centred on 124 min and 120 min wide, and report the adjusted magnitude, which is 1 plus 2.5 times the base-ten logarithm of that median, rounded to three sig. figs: 1.04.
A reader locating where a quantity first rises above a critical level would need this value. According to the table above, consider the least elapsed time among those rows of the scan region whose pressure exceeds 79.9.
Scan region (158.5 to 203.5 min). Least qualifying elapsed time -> 171 min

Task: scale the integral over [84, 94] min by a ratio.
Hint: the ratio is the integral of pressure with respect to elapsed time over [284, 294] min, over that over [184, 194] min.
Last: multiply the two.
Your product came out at 781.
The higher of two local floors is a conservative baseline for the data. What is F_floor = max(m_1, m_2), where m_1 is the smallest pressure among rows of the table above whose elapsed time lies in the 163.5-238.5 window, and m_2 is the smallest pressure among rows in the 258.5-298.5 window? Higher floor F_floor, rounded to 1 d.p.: 70.2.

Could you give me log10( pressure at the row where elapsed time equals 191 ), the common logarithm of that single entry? 1.89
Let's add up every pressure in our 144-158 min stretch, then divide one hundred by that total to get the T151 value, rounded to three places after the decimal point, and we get 0.418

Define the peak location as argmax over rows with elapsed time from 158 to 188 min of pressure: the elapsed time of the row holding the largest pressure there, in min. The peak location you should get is 171 min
